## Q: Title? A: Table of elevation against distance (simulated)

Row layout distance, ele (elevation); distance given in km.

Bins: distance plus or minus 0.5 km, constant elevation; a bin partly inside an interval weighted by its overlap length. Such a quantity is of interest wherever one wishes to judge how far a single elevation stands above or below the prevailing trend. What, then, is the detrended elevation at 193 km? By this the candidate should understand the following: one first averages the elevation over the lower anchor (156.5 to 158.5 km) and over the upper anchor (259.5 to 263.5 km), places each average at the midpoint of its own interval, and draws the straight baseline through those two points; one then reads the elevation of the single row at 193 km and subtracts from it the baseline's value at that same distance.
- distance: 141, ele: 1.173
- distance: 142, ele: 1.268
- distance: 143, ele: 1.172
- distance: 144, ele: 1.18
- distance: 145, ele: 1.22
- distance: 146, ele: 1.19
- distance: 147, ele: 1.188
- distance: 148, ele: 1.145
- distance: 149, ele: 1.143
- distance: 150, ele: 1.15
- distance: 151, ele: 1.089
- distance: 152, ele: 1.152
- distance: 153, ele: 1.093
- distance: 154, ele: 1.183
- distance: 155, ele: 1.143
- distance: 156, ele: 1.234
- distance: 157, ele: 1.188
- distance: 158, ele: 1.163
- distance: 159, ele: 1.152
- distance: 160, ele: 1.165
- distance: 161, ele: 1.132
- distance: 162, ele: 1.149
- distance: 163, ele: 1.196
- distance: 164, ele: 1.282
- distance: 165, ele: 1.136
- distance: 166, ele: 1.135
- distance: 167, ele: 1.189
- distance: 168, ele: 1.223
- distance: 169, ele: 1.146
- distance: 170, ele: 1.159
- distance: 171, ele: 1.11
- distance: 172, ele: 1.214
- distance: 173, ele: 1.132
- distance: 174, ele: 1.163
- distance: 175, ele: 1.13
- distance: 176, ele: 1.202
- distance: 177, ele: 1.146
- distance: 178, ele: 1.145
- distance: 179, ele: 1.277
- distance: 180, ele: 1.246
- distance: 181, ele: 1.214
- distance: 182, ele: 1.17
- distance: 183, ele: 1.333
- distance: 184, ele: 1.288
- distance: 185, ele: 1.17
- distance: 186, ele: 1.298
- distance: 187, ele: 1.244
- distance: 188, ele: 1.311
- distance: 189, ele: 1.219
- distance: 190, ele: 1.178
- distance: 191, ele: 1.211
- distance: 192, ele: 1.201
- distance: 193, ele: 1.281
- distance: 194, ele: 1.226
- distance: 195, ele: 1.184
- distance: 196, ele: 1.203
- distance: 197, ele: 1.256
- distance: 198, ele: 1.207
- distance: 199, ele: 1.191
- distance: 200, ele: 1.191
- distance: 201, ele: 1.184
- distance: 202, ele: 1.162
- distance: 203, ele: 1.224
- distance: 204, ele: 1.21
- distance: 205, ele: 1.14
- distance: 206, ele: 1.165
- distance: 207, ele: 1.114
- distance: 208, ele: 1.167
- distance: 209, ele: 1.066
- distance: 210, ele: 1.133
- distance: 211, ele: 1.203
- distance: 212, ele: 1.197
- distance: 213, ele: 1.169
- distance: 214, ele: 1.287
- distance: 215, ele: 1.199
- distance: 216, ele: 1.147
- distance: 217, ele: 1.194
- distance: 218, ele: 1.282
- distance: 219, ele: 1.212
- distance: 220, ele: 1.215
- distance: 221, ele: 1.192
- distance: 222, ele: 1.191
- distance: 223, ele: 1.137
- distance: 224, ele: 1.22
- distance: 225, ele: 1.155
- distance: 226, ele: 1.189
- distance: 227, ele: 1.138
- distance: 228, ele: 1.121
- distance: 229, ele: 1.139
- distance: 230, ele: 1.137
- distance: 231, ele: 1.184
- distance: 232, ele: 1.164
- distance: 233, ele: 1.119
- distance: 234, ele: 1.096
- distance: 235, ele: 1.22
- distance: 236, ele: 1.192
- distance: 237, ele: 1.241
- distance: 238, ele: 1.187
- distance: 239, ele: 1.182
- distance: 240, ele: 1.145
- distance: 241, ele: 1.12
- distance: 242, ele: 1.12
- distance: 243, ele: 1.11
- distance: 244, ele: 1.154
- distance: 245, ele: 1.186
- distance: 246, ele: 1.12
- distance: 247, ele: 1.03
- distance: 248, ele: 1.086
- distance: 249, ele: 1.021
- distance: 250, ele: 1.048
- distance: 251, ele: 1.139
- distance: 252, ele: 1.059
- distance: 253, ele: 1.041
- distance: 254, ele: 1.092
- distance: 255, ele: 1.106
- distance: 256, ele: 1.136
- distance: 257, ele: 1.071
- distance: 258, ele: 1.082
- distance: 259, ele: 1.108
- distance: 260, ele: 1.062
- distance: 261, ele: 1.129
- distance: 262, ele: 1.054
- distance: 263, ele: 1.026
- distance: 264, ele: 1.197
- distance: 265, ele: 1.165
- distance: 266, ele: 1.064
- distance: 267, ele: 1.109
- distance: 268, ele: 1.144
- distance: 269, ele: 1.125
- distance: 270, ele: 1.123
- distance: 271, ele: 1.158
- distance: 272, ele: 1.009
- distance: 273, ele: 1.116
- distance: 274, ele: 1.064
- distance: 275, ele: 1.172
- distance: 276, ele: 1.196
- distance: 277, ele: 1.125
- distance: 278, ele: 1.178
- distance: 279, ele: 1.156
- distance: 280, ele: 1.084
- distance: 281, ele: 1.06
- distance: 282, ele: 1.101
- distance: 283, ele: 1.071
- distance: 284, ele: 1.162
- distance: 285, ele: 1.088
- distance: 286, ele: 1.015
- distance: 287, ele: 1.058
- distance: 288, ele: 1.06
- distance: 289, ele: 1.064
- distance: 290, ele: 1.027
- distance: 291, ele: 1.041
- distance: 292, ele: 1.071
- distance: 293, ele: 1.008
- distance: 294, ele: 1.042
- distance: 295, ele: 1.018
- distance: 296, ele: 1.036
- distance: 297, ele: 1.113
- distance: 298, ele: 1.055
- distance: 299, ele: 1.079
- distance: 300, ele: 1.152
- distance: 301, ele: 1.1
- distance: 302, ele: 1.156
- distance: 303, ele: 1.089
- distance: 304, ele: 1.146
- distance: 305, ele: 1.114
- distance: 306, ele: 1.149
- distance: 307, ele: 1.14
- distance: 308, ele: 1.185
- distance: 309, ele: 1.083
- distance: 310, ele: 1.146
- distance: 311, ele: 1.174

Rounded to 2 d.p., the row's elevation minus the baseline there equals 0.14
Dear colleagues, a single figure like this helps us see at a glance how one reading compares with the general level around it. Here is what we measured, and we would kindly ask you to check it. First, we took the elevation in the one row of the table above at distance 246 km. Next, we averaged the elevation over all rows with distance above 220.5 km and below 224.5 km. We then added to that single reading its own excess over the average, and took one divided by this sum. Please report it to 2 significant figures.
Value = 0.95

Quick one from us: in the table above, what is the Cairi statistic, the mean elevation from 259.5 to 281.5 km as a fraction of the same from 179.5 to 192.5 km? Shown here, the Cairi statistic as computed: 0.90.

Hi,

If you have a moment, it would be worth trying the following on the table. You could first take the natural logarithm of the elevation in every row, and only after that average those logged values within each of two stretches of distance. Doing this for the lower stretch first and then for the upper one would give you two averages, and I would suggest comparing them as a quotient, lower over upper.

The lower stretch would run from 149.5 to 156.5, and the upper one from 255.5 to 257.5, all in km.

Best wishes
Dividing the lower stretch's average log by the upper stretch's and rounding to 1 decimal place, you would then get 1.4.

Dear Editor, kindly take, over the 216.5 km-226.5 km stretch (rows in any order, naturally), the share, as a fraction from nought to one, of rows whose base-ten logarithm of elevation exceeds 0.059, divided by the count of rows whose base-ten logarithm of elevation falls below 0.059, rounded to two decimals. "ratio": 0.90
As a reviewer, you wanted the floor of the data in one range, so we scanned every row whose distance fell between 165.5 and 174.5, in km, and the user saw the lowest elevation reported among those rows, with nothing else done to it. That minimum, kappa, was 1.11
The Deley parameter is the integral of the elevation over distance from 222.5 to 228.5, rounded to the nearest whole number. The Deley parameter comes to 7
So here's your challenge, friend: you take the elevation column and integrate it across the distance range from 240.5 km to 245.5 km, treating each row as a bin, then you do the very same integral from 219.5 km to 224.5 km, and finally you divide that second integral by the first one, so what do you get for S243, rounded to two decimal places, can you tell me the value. 1.05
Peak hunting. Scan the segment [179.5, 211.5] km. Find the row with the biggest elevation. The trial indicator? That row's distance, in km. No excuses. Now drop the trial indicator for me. 183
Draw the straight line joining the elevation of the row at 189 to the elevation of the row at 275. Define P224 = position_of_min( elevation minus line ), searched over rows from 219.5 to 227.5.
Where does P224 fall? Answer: 223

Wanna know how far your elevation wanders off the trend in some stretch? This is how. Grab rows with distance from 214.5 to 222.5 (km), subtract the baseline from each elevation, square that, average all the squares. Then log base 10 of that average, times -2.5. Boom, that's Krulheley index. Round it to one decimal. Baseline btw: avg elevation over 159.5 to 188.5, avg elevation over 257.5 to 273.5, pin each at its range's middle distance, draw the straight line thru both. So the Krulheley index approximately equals 6.0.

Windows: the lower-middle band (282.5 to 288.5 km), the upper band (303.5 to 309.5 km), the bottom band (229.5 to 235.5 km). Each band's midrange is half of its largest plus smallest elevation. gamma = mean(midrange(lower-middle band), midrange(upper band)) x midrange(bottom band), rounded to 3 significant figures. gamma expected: 1.29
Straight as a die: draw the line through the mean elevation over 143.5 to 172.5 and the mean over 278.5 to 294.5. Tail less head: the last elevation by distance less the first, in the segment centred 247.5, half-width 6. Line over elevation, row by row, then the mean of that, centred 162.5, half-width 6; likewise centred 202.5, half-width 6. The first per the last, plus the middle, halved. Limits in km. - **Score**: 0.45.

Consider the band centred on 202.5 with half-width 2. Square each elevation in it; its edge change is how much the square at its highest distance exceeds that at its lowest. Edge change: 0.06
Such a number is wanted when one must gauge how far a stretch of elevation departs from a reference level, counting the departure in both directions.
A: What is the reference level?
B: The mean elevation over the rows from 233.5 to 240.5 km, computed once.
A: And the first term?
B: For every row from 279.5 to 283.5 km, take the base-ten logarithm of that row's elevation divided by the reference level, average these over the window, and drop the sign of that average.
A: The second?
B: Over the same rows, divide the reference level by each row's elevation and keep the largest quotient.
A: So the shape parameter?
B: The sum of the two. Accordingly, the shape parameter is 1.15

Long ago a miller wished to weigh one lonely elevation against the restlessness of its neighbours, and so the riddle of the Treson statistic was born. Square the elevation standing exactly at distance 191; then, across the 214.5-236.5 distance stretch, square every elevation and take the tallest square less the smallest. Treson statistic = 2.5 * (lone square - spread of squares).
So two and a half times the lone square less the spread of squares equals 2.56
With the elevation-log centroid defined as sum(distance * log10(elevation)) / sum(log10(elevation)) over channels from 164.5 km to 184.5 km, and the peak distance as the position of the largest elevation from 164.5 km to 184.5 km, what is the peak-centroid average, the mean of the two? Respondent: 179.2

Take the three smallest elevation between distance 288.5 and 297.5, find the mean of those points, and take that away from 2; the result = 0.98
